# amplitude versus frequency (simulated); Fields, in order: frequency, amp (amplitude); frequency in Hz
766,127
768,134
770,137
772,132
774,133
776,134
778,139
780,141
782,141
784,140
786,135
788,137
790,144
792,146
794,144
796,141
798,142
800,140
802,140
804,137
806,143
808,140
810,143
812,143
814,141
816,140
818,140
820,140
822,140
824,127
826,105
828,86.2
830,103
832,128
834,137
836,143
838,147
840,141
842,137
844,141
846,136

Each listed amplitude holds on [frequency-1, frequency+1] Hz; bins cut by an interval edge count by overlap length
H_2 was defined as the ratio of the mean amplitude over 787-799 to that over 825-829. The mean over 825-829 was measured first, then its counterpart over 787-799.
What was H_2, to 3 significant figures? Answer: 1.49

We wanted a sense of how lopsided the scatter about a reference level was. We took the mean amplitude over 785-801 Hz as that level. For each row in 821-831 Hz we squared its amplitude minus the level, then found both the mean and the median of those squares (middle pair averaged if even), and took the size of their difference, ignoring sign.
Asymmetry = 110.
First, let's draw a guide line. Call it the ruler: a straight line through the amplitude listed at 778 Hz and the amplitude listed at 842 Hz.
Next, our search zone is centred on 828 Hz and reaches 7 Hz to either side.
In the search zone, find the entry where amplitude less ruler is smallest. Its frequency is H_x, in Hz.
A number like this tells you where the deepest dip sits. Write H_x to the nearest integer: 828 Hz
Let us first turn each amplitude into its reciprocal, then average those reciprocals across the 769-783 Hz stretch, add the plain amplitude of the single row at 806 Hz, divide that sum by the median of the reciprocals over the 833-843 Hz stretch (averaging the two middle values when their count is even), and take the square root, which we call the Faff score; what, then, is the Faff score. 142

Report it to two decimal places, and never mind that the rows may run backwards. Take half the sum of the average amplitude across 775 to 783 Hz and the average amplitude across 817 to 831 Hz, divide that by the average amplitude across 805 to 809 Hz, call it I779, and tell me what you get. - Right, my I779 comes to 0.91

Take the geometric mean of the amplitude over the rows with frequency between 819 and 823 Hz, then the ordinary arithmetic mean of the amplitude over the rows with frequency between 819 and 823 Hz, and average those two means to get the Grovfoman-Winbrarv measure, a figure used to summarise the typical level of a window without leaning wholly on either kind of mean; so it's 140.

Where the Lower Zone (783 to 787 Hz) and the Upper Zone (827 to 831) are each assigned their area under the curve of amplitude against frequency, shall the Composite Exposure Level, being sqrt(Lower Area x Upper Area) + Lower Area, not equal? 1006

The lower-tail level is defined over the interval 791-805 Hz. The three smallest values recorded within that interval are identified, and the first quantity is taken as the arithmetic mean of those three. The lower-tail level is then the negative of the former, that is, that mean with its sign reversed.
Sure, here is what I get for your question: -139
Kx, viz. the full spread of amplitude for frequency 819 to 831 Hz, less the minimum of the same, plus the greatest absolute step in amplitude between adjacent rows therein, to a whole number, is -10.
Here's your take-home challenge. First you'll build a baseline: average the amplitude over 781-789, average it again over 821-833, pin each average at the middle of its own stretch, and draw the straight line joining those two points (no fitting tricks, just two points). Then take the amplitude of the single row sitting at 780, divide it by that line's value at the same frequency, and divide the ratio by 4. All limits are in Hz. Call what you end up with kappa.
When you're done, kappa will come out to 0.250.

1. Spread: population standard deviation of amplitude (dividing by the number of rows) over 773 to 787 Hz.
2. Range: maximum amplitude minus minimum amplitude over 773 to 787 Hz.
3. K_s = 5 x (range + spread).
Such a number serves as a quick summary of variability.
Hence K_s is 56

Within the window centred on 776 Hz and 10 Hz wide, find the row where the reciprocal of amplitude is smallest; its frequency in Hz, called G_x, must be 780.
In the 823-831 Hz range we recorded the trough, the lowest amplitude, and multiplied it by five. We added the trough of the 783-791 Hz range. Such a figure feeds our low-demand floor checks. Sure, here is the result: 566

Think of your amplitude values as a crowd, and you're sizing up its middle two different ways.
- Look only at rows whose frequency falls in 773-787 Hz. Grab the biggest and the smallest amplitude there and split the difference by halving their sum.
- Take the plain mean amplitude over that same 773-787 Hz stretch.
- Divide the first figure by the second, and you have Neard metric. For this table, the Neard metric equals 1.00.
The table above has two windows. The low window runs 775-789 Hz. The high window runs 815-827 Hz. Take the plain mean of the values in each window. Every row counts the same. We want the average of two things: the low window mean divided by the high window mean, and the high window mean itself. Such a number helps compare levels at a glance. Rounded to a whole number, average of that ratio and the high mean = 67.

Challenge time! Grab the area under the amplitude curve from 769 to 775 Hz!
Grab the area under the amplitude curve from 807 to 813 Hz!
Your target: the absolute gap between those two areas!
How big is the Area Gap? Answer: 48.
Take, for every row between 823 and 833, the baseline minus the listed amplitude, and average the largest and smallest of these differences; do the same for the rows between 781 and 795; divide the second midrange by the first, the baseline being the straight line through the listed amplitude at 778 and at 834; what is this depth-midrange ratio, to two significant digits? -0.063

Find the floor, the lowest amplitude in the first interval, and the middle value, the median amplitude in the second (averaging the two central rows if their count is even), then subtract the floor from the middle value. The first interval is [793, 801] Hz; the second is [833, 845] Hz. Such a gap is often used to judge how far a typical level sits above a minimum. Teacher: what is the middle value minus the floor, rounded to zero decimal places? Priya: 1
